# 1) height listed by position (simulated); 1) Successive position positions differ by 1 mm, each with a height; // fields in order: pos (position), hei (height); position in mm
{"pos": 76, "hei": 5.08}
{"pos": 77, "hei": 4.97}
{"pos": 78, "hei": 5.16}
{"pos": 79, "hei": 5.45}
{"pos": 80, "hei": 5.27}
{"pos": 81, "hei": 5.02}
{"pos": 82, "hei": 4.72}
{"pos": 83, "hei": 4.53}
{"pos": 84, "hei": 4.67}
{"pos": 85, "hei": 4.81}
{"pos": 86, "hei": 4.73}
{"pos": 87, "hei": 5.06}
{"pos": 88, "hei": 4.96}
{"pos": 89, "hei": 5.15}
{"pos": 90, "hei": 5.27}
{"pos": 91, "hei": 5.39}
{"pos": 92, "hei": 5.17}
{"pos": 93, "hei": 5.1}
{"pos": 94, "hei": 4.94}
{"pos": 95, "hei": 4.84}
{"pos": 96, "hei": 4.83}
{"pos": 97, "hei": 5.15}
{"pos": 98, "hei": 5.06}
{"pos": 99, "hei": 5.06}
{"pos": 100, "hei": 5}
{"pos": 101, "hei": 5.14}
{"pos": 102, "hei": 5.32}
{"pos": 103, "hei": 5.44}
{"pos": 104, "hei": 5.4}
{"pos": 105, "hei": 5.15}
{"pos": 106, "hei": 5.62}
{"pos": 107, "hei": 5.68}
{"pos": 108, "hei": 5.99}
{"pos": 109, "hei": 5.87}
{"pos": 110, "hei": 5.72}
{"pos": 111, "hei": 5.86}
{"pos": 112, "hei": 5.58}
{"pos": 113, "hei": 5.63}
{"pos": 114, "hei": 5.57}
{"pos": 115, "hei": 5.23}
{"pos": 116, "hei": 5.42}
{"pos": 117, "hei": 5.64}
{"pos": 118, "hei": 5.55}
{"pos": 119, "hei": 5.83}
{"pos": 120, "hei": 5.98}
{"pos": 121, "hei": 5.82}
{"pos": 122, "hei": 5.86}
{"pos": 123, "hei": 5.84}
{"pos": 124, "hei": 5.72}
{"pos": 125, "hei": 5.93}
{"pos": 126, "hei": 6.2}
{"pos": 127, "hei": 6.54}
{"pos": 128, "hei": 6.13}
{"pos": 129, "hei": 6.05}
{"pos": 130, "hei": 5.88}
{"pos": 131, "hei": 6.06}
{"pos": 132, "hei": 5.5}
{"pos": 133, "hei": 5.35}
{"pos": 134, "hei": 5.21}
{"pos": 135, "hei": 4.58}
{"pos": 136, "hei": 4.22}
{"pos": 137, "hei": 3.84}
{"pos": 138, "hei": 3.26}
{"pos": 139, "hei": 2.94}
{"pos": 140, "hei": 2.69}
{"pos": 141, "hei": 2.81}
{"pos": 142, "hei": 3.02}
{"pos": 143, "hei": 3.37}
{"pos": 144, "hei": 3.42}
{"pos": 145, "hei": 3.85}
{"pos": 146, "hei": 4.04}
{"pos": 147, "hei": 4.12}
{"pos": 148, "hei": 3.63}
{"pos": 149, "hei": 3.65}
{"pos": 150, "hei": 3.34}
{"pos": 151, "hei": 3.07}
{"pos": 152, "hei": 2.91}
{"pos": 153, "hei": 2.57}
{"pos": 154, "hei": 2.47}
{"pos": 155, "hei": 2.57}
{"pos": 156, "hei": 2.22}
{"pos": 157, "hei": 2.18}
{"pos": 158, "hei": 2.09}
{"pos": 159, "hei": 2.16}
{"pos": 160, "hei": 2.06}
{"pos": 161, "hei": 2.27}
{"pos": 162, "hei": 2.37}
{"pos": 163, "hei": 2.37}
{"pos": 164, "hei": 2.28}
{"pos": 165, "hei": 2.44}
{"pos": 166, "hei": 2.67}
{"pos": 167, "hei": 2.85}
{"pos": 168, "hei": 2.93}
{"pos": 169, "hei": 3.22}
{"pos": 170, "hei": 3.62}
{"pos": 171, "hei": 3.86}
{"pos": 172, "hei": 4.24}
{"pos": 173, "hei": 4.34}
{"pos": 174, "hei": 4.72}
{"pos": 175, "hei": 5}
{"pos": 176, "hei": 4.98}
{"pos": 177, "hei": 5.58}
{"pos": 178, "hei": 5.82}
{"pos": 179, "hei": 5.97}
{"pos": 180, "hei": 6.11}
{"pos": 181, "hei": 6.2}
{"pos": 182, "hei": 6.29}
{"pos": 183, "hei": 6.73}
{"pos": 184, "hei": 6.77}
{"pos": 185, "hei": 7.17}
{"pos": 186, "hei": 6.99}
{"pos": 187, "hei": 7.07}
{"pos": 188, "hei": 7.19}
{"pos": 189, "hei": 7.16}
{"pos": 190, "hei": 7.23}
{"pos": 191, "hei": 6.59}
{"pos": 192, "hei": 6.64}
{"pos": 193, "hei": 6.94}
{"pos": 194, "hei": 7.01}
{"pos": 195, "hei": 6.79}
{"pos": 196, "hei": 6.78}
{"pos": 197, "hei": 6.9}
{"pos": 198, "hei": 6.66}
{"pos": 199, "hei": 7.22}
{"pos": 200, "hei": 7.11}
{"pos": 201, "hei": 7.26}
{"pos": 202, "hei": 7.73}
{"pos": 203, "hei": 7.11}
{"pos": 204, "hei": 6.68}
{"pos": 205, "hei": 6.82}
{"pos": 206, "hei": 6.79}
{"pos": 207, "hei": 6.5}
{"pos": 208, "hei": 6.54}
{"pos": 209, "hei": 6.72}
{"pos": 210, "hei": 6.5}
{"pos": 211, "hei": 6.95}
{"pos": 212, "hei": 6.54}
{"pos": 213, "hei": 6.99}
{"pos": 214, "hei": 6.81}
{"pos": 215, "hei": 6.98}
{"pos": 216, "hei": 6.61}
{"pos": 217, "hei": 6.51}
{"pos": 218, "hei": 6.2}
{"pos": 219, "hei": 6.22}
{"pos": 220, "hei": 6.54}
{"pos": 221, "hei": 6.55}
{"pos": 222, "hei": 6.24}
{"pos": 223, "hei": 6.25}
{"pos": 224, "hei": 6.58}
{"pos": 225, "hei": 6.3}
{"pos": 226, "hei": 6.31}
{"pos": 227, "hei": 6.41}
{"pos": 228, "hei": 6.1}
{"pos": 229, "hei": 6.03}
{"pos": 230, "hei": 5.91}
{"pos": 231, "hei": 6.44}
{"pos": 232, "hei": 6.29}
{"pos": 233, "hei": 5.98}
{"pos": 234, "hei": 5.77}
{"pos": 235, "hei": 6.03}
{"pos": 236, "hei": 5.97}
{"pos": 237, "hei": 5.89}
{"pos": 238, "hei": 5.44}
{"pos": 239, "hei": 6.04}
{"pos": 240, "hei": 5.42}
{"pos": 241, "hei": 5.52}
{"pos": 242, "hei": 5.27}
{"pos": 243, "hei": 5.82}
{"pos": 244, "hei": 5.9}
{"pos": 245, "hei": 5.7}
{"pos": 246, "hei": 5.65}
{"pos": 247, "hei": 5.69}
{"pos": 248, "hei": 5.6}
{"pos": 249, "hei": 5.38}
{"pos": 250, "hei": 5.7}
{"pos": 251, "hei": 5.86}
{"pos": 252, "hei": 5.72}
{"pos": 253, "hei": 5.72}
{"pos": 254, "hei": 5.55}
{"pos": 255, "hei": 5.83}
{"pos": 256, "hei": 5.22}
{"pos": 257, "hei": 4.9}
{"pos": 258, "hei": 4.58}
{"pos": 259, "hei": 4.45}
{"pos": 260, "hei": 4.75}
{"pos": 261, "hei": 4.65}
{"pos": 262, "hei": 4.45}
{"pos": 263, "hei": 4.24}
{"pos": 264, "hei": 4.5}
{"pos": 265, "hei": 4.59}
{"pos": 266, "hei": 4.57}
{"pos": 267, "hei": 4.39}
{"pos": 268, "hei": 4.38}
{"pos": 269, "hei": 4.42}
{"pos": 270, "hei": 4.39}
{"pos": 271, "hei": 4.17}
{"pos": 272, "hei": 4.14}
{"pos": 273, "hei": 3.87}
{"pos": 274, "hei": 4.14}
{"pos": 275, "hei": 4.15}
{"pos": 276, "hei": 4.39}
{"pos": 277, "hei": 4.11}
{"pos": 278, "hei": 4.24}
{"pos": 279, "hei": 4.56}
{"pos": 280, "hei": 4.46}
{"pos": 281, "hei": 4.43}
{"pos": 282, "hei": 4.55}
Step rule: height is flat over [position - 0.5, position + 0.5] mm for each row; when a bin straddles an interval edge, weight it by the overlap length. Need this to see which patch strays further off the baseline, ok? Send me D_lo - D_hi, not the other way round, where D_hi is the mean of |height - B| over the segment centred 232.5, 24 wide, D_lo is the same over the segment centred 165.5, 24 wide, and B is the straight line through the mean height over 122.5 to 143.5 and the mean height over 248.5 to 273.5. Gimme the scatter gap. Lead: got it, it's 0.6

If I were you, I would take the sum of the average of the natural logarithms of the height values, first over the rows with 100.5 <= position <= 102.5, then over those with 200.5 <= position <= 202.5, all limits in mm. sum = 3.7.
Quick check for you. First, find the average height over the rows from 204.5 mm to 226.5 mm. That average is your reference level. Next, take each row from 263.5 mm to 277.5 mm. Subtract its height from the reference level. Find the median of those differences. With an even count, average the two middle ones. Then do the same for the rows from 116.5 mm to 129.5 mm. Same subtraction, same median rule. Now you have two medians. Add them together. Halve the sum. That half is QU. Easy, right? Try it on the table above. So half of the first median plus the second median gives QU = 1.44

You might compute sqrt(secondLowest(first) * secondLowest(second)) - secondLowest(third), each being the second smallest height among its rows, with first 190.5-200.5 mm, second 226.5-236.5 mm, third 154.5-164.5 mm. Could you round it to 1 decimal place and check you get 4.2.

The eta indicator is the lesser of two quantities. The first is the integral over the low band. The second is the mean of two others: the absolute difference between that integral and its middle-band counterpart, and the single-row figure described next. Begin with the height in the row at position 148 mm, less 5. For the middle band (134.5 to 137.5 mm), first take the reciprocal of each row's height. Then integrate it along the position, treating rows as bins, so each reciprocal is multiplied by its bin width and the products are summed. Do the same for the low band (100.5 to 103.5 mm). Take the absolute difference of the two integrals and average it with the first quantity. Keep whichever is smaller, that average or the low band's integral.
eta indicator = -0.6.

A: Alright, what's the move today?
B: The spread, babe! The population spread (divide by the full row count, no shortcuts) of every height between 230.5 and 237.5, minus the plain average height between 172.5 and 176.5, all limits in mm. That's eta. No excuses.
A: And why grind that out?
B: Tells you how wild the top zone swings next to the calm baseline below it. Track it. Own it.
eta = -4.5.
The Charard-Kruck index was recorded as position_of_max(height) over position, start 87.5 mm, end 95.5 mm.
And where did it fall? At 91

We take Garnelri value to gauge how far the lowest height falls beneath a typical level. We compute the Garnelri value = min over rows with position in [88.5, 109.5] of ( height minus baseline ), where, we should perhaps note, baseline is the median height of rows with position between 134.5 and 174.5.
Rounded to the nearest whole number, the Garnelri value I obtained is 2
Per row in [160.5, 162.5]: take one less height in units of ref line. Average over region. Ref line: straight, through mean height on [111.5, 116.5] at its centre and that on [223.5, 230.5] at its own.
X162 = 0.6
